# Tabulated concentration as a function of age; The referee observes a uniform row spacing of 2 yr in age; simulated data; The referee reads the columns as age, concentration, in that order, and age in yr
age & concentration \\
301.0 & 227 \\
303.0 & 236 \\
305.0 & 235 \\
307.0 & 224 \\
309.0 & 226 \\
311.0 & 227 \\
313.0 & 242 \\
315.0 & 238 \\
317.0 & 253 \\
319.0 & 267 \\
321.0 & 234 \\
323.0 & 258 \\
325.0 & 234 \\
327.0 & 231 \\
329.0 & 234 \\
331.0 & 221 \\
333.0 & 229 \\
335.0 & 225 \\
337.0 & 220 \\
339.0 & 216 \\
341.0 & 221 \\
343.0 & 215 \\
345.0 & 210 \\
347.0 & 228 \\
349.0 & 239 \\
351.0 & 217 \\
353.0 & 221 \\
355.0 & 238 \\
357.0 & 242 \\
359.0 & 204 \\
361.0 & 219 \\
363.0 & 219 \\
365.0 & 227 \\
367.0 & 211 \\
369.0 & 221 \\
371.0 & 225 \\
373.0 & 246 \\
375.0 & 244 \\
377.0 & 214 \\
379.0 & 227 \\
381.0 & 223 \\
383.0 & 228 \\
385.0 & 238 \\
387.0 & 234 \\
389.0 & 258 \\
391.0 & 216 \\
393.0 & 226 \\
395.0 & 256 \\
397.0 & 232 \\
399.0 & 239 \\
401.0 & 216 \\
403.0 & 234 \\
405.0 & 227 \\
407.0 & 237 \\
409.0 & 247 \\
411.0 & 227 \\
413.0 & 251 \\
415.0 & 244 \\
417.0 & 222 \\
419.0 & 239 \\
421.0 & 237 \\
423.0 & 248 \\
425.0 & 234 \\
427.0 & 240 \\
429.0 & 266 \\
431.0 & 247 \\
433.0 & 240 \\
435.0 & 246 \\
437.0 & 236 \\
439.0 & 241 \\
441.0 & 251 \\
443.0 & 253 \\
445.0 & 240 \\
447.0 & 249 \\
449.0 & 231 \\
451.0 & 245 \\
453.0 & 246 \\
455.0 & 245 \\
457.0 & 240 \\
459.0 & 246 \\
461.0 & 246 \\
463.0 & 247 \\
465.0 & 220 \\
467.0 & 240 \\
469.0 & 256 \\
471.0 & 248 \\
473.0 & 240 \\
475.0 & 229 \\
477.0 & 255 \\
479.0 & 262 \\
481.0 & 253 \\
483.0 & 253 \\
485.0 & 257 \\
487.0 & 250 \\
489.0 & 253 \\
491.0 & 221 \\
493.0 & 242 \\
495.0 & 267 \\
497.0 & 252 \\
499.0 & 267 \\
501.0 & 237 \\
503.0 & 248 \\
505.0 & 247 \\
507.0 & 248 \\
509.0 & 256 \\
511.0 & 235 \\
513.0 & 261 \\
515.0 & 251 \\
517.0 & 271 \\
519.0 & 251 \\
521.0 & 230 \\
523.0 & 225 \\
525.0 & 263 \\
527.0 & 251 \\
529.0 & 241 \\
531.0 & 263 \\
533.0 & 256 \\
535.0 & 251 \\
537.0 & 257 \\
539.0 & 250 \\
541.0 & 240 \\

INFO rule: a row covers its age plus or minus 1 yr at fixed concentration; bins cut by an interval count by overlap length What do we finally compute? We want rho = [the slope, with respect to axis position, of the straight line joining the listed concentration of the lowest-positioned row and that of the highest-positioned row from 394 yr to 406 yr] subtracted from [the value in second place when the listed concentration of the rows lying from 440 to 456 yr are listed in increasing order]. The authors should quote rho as 243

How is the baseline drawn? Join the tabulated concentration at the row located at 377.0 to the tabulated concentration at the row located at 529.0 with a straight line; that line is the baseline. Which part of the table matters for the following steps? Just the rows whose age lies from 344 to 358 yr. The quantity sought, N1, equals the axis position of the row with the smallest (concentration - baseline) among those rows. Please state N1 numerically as 345.0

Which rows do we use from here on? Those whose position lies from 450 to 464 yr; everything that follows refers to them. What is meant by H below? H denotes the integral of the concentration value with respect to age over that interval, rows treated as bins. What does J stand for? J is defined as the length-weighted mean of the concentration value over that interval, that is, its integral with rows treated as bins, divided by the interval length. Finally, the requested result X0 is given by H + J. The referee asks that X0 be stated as 3675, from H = 3430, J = 245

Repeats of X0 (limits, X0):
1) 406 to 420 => 3572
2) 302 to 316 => 3489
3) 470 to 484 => 3729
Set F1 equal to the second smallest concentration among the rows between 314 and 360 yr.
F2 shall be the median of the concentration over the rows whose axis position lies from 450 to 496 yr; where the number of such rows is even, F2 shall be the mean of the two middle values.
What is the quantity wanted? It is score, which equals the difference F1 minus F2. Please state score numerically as -36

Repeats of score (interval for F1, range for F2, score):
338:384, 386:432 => -27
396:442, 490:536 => -29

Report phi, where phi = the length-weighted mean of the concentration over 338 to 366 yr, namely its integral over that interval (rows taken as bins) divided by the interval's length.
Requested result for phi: 223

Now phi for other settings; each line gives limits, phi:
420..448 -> 245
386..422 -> 236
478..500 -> 252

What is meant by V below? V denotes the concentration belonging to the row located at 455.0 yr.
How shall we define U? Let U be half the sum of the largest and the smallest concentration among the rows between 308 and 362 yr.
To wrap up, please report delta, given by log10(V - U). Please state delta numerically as 0.98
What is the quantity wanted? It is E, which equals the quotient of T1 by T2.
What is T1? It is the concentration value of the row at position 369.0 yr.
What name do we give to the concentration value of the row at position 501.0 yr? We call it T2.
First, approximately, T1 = 221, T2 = 237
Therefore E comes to 0.93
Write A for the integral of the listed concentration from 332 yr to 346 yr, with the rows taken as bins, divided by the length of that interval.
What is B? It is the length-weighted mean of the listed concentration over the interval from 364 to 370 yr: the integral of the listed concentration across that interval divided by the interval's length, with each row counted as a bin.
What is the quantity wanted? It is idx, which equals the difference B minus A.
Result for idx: 0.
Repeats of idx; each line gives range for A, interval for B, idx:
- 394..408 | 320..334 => 0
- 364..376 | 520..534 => 18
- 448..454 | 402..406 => -10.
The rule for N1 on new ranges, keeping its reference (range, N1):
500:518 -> 511.0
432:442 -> 437.0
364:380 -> 367.0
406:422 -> 417.0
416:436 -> 417.0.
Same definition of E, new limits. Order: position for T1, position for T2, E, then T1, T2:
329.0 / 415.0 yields 0.96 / 234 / 244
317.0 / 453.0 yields 1.03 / 253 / 246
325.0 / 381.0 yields 1.05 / 234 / 223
